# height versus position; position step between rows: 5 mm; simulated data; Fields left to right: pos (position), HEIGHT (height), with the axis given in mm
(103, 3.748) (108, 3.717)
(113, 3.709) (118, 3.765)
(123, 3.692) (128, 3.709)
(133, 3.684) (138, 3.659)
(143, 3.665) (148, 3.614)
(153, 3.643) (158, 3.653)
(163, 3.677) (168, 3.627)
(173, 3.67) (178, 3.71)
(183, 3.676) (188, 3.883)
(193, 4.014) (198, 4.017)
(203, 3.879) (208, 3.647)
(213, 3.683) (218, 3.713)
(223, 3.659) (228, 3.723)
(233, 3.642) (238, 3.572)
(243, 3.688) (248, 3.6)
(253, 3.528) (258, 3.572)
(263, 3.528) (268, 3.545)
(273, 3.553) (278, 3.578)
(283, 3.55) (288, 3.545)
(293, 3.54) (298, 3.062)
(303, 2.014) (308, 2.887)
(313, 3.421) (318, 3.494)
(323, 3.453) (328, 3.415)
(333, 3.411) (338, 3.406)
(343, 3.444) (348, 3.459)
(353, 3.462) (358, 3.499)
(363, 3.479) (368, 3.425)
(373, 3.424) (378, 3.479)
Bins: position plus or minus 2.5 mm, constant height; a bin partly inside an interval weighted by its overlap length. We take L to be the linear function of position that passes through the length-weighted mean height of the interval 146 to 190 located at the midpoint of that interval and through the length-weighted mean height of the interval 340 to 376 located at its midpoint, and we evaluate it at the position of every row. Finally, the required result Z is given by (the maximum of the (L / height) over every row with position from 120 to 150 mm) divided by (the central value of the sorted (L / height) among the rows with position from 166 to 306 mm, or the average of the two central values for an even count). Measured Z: 1.03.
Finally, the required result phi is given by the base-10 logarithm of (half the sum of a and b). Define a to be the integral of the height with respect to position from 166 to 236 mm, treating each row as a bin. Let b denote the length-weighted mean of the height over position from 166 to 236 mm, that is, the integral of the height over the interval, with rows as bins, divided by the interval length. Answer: 2.12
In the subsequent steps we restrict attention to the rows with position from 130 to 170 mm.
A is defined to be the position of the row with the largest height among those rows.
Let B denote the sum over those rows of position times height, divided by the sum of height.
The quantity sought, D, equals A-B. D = -17.5 mm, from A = 133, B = 150.5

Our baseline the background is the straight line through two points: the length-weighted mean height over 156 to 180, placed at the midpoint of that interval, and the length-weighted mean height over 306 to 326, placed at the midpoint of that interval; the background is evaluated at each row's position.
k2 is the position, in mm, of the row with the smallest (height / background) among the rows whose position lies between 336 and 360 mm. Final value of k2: 338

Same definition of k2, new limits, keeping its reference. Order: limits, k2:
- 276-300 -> 298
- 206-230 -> 208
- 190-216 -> 208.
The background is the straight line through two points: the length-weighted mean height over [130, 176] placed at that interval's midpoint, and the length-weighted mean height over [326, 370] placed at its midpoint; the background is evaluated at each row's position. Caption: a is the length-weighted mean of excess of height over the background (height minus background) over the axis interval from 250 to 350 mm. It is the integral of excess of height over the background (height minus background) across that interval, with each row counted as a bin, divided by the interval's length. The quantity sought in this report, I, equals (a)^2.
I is 0.016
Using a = -0.13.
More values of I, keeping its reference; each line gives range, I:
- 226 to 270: 0.002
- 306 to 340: 0.012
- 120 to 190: 0.001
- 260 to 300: 0.001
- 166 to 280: 0.011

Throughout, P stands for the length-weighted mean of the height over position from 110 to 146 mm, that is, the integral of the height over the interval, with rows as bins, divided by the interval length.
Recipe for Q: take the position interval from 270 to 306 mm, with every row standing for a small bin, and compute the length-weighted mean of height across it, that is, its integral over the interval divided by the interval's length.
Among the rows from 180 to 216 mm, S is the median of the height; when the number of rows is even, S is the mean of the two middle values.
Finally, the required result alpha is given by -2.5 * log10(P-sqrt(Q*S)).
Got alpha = 2.1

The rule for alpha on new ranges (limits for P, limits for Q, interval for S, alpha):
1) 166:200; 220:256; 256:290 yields 1.7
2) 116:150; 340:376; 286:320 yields 1.5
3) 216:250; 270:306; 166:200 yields 1.9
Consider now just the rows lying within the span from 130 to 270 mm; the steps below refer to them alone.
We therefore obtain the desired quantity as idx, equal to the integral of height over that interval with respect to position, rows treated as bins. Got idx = 516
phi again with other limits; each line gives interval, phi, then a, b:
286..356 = 2.07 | 230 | 3.29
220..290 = 2.11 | 251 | 3.59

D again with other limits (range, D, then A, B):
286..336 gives -22.9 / 288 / 310.9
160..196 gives 14.7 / 193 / 178.3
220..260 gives -12.4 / 228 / 240.4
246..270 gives -10.0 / 248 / 258.0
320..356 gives 15.0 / 353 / 338.0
